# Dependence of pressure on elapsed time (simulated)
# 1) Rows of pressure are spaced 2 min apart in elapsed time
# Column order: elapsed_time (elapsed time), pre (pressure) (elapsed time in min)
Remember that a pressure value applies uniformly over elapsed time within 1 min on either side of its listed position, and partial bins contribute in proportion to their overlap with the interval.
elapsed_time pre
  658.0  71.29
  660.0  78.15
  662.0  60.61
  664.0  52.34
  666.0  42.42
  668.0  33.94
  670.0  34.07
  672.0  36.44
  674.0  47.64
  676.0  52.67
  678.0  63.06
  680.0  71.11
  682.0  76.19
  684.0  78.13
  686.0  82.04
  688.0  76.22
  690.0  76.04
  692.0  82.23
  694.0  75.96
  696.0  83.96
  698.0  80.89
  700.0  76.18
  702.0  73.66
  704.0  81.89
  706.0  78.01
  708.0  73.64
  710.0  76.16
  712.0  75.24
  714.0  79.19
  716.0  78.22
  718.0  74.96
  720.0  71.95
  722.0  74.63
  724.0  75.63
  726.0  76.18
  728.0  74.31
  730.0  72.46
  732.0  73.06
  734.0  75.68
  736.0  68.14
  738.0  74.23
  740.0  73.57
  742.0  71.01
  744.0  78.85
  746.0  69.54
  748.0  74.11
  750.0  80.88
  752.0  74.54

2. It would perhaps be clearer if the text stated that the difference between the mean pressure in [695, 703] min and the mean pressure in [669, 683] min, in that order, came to 24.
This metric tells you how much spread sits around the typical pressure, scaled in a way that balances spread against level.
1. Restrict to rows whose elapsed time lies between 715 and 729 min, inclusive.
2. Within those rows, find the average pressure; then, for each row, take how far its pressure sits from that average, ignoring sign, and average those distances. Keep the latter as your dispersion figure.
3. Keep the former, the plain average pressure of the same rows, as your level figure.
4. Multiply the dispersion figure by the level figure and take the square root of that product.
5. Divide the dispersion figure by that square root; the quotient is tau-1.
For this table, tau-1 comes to 0.13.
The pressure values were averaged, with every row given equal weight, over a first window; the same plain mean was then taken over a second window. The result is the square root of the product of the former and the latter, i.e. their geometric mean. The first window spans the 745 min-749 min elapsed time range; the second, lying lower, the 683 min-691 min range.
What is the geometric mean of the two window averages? 74.9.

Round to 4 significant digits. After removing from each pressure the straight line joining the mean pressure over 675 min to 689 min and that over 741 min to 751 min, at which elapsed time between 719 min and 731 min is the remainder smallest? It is 730.0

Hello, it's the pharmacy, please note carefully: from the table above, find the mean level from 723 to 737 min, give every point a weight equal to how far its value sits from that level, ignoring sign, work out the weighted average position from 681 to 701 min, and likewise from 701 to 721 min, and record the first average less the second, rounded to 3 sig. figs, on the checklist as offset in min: -18.8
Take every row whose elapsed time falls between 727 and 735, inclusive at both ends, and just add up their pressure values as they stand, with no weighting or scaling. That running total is 295.5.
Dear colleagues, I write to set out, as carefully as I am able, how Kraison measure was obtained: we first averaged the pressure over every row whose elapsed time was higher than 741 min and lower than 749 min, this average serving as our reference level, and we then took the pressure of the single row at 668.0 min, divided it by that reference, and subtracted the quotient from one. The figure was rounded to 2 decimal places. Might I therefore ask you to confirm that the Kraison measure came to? 0.54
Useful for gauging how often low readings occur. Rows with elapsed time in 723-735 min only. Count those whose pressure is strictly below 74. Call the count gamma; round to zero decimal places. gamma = 2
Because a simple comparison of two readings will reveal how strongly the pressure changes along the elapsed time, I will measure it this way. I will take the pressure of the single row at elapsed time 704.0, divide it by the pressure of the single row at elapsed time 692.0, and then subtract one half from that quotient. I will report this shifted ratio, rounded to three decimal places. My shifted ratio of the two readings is 0.496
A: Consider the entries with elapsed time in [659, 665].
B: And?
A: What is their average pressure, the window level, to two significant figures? 64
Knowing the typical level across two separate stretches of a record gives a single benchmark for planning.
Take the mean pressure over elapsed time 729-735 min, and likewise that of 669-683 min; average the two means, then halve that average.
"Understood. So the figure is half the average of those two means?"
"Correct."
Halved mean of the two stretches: 32.0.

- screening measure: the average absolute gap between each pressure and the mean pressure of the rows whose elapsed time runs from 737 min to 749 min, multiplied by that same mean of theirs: 161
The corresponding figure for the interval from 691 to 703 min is 280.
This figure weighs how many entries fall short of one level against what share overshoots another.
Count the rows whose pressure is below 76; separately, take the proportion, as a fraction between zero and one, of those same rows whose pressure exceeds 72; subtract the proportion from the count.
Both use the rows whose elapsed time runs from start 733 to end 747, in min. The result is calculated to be 5.4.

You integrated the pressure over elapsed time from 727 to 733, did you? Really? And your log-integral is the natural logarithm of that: 6.09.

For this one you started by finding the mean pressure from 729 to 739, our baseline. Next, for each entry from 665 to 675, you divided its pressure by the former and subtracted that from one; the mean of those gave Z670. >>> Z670 0.465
